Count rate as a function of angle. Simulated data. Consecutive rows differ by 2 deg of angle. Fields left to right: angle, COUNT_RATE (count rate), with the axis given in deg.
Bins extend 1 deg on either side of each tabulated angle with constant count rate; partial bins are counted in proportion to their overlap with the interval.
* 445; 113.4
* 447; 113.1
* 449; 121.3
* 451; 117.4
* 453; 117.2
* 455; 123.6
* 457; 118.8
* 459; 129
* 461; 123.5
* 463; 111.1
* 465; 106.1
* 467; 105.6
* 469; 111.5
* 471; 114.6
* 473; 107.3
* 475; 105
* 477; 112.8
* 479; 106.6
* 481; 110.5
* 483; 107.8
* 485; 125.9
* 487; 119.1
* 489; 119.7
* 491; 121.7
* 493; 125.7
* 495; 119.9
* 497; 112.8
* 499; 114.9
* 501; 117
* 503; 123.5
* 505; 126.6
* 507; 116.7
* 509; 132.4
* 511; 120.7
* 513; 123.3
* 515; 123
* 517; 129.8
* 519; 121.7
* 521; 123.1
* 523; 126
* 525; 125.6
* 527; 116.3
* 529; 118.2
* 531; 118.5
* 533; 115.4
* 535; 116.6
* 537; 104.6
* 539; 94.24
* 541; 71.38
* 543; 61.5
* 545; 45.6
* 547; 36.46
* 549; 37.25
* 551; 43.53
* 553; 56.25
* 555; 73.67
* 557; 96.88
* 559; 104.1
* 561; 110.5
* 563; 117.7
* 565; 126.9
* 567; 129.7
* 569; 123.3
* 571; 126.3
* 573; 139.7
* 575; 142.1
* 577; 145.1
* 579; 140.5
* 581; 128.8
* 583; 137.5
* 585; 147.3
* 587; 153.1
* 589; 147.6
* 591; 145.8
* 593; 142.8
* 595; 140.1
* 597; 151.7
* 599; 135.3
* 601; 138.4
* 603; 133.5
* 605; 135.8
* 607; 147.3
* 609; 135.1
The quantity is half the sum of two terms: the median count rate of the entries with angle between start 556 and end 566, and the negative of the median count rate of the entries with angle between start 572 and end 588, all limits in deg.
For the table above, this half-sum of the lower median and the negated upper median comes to -15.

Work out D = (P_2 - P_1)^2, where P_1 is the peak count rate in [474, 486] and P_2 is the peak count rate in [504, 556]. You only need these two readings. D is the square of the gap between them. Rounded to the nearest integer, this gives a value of 42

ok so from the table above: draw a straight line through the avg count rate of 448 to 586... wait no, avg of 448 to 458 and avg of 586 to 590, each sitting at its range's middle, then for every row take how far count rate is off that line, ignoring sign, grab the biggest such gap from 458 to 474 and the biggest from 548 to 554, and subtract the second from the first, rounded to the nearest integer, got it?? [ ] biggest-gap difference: -87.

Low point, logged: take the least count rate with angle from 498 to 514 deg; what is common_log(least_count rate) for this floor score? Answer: 2.06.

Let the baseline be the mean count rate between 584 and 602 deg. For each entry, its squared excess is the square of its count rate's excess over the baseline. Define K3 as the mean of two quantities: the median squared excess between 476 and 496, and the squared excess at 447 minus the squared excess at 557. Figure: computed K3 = -324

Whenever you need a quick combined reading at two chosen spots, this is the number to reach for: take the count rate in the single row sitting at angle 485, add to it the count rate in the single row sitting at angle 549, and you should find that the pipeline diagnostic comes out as 163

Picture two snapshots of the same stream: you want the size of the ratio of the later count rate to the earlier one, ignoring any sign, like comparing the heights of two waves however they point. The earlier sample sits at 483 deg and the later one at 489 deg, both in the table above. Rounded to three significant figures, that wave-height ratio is 1.11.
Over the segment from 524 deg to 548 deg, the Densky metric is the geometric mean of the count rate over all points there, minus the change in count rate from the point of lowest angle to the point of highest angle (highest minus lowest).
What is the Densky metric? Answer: 177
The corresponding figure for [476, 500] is 114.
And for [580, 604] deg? 137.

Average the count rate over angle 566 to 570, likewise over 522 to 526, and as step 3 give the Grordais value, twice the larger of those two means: 253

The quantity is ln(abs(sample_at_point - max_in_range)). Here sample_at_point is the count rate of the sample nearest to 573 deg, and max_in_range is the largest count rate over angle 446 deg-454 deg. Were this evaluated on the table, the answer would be 2.9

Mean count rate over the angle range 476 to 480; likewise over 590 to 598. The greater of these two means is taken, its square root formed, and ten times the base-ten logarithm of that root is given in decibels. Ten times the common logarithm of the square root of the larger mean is 10.8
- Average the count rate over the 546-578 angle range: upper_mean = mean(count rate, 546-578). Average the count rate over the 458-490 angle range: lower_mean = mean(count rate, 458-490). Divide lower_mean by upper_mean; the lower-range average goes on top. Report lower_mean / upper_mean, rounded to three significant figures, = 1.13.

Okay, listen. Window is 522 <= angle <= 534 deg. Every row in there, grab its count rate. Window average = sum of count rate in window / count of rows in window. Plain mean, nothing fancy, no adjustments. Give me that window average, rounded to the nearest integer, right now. 120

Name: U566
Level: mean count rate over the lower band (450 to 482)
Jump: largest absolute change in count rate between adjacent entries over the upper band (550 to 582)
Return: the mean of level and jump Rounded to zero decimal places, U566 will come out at 68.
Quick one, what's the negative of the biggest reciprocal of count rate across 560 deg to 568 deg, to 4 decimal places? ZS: -0.0090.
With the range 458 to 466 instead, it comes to -0.0094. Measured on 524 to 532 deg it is -0.0086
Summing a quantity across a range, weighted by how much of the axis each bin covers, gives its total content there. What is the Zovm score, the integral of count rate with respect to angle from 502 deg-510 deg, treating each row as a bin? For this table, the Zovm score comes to 998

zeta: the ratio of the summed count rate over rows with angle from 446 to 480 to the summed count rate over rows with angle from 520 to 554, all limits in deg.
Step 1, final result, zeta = 1.29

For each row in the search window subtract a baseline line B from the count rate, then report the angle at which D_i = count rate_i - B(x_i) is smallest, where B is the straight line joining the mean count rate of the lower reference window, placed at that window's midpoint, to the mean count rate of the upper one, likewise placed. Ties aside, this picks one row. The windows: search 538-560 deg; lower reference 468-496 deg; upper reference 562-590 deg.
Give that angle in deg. 547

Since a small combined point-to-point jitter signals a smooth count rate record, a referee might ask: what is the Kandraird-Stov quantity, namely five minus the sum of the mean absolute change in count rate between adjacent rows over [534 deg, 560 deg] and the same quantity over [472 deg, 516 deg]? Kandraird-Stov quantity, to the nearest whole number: -13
